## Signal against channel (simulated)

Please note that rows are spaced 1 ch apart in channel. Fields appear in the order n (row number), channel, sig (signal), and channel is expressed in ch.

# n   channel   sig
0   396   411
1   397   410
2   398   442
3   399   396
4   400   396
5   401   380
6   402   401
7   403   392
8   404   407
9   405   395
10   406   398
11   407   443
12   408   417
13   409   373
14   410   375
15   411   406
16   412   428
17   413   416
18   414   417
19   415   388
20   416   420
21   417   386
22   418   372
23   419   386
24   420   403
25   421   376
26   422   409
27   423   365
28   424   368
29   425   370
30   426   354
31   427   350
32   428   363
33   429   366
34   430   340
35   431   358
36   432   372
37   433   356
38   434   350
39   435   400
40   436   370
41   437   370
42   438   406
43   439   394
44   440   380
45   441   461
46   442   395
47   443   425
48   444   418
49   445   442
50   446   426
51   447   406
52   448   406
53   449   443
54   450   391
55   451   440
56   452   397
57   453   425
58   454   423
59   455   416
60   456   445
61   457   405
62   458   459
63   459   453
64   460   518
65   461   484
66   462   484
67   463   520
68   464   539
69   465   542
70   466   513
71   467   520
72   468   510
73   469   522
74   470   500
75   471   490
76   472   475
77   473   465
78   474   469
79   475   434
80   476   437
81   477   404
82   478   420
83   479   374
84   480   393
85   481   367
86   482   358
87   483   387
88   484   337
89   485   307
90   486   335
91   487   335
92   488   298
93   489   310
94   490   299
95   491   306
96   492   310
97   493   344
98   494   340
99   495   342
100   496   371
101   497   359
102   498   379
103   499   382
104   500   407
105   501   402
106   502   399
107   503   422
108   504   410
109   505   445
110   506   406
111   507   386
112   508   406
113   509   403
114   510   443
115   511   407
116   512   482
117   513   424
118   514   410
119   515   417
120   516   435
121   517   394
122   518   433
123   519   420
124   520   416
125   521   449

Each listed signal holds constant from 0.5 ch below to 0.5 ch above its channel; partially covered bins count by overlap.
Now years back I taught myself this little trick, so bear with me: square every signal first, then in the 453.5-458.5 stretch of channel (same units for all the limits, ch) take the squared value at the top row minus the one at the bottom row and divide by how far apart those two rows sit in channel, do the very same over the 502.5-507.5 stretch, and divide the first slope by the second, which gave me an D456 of -1.09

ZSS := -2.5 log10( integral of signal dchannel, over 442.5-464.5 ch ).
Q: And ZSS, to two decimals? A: -9.97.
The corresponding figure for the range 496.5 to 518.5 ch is -9.89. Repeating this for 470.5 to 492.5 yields -9.80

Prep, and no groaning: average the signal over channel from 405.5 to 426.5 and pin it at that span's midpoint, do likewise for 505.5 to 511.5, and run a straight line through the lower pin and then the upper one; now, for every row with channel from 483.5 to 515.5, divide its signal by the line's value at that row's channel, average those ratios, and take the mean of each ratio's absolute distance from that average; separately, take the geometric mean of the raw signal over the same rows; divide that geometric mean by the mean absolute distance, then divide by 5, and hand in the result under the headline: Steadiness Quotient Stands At 748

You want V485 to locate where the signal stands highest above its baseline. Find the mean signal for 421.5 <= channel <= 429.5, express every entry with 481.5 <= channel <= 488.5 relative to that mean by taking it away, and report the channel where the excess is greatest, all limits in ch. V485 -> 483 ch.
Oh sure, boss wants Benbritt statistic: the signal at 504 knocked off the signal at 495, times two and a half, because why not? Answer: -170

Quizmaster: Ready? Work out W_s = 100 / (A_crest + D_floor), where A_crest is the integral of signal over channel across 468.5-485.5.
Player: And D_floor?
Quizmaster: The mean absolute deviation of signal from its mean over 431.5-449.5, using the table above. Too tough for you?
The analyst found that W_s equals 0.0140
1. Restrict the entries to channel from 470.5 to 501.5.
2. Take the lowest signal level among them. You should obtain 298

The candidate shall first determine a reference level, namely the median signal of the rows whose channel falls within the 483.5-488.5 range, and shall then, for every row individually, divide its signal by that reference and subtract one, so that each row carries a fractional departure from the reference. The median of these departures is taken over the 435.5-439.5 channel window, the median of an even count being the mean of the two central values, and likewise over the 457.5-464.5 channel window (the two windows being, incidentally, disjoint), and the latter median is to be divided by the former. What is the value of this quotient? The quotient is 3.2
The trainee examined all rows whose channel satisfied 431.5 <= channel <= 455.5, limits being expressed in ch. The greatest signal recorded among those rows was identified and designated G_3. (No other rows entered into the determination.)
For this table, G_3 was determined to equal 461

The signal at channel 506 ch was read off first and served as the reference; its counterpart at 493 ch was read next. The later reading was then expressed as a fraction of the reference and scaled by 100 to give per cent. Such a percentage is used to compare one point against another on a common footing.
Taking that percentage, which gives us 85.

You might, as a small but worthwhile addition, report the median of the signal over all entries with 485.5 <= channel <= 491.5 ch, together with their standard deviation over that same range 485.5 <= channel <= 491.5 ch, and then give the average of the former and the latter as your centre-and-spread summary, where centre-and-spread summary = 162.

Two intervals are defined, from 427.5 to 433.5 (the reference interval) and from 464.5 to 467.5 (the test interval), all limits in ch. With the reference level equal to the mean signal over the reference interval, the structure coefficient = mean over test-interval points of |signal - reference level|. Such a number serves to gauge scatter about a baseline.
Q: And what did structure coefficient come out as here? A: 166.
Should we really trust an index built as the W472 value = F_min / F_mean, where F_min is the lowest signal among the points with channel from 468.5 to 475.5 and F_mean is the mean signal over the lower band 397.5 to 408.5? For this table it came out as 1.07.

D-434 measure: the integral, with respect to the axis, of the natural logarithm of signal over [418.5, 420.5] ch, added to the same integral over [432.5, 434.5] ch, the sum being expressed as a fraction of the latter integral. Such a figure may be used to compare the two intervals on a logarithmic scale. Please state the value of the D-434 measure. 2.02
